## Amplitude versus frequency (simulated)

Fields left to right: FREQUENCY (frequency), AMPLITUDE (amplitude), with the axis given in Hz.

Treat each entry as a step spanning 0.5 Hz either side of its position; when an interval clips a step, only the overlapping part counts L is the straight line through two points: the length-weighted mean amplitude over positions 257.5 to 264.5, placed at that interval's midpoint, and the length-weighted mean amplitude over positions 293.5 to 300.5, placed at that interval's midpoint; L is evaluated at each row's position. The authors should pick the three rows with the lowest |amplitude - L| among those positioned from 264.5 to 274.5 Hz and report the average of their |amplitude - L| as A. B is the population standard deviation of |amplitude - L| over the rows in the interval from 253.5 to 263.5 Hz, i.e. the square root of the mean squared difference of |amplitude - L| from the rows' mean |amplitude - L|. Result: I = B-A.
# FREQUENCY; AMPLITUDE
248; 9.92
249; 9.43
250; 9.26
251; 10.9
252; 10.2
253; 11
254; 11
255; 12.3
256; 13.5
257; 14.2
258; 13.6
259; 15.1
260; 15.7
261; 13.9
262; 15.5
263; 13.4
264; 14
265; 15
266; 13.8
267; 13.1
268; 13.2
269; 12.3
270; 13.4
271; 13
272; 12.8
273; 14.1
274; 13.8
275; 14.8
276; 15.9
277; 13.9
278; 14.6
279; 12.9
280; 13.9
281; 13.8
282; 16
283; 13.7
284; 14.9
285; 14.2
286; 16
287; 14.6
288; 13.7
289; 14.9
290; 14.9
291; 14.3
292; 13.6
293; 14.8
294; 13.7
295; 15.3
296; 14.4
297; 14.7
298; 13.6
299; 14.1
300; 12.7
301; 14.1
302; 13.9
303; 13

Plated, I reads 0.5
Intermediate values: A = 0.44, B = 0.91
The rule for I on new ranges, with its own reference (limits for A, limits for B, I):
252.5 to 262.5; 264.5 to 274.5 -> 0.0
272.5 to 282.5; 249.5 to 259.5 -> 1.4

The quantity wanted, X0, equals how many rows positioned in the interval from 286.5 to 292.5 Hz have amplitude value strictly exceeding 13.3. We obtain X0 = 6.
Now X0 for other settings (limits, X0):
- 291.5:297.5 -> 6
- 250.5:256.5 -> 1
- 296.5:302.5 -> 5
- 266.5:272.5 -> 1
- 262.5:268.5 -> 4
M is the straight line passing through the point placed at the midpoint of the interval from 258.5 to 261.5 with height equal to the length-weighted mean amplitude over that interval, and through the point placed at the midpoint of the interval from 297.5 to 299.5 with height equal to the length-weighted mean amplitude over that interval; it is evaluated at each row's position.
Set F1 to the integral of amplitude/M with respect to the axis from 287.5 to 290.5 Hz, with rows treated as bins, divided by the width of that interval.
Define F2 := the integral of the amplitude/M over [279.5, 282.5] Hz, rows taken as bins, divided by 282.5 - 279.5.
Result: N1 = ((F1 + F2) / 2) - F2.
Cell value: 0.01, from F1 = 1.03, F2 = 1.02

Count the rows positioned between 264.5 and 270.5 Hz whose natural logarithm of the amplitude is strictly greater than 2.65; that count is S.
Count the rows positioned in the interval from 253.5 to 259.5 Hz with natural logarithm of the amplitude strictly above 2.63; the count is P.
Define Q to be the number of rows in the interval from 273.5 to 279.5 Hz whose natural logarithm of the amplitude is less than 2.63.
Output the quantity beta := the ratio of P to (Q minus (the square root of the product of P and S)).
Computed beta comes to 3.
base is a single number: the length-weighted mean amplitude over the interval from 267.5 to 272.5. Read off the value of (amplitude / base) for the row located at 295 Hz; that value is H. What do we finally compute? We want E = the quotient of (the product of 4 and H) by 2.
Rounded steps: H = 1.18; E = 2.36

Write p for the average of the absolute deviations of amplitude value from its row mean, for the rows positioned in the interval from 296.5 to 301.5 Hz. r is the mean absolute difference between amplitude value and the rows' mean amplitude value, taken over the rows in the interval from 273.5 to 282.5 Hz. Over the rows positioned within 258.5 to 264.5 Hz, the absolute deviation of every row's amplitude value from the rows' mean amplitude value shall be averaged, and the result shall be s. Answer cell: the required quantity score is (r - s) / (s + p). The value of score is 0.0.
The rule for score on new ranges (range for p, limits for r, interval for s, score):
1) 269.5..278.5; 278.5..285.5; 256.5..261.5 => 0.0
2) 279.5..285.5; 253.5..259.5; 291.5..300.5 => 0.4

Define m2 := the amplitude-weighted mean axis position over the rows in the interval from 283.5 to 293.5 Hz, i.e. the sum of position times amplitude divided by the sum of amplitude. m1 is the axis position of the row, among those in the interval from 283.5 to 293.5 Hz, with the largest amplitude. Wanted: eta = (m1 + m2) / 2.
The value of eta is 287.2 Hz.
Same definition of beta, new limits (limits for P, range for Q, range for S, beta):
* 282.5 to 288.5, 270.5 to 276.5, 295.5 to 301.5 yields 23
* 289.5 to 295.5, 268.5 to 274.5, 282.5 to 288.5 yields 4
